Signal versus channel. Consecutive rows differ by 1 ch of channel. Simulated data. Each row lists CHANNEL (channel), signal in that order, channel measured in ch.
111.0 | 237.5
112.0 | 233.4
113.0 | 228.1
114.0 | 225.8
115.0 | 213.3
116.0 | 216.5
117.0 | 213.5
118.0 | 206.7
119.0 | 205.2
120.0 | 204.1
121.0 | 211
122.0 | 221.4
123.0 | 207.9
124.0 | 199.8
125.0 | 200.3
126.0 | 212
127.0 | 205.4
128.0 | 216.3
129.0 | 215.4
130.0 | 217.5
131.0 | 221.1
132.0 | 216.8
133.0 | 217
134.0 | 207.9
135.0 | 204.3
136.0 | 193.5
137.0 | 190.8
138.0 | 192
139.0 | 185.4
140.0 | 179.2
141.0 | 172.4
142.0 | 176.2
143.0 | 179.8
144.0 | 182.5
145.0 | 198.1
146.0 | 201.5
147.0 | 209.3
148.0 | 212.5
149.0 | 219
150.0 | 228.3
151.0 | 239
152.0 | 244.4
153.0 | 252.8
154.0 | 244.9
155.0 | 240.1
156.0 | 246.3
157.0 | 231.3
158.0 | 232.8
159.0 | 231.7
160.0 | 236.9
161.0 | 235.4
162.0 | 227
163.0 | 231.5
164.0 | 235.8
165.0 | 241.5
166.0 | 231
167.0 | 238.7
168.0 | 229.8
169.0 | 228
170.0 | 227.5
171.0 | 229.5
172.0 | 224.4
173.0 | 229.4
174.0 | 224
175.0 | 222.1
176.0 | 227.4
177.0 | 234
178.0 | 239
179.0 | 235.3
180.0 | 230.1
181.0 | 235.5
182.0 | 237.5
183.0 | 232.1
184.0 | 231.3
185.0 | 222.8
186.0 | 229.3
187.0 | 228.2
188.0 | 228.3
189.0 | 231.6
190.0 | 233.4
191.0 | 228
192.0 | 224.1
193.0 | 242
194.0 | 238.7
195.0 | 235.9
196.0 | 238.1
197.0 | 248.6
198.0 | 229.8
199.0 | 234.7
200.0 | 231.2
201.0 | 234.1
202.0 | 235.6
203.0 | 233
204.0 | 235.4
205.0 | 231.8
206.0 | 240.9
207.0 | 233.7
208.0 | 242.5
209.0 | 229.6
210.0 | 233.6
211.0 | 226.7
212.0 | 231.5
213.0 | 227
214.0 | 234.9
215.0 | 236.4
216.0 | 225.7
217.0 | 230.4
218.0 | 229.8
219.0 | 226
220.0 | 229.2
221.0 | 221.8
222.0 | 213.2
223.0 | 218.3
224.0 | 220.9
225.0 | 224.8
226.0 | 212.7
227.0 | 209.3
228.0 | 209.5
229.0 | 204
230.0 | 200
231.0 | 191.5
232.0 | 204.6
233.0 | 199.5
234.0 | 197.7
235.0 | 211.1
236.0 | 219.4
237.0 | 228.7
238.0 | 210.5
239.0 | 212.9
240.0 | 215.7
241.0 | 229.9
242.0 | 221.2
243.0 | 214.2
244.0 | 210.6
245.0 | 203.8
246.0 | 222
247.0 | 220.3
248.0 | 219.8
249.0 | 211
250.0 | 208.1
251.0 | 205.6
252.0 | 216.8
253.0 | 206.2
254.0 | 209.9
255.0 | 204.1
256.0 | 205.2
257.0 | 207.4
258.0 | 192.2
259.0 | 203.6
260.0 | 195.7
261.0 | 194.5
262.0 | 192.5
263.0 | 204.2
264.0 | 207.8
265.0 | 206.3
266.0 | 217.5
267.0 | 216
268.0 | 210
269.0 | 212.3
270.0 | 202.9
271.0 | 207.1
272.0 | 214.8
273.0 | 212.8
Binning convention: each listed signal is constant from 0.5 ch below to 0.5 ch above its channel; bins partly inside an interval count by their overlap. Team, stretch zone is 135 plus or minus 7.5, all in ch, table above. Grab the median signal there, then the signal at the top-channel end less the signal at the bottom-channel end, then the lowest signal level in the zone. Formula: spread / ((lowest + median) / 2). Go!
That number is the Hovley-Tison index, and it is -0.21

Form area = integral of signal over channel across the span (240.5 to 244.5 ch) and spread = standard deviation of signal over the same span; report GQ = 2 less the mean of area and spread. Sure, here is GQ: -440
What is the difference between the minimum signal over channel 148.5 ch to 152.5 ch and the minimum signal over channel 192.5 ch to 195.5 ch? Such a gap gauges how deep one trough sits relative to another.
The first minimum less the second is -17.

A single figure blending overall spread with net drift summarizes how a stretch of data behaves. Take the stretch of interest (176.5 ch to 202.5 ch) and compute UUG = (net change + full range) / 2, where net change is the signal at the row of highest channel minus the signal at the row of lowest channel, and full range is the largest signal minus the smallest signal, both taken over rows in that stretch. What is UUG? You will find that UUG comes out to 14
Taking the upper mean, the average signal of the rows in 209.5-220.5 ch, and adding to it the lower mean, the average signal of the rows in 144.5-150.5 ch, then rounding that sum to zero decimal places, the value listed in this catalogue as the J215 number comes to 442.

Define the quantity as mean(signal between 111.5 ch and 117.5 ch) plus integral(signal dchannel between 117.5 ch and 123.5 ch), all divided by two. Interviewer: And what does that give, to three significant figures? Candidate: 739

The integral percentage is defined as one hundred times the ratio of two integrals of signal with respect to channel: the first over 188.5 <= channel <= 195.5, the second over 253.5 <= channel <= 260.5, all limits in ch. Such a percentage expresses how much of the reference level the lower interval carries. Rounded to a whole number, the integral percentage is 115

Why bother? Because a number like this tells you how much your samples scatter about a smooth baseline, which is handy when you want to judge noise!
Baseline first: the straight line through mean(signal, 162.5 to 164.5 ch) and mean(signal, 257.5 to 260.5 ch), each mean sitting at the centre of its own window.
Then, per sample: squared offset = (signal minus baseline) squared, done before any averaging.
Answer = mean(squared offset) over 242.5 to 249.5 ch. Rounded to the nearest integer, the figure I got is 194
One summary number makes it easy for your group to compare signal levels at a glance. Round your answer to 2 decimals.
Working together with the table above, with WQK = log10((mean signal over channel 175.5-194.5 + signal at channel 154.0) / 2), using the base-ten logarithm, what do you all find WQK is 2.38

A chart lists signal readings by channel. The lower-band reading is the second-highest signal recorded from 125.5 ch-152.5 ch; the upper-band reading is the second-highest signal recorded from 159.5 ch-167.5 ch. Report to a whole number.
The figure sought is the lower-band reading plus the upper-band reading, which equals 478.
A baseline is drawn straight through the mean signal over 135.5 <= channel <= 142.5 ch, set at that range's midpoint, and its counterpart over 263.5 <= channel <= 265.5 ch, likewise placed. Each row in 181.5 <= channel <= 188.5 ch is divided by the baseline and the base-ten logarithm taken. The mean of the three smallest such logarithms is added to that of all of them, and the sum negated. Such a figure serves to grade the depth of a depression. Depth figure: -0.147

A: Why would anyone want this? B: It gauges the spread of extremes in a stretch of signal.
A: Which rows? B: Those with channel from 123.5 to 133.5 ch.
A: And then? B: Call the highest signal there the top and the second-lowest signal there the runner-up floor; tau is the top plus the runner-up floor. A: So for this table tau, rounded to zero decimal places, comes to 421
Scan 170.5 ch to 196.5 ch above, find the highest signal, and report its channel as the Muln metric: 193.0 ch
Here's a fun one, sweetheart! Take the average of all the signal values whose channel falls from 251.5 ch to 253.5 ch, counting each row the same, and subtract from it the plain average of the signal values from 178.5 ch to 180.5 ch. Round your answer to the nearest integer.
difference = -21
